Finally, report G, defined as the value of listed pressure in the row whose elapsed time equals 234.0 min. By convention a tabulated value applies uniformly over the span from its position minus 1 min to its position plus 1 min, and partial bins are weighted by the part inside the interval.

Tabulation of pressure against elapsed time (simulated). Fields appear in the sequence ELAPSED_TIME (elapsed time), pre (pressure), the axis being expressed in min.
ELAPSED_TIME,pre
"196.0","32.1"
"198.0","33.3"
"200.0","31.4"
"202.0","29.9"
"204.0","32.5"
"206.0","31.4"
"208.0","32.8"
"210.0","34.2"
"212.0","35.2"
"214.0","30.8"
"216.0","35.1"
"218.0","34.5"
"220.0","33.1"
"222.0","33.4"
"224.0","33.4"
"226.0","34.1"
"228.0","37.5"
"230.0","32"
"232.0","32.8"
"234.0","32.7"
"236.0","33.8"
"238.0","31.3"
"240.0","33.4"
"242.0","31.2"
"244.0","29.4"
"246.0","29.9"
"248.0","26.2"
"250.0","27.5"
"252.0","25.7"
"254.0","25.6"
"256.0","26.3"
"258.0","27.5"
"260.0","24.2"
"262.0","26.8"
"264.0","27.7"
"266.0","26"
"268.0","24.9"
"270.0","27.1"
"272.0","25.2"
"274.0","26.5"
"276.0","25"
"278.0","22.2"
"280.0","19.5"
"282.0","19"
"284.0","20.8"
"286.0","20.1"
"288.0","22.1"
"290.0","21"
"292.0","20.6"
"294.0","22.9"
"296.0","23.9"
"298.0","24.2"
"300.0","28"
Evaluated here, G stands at 32.7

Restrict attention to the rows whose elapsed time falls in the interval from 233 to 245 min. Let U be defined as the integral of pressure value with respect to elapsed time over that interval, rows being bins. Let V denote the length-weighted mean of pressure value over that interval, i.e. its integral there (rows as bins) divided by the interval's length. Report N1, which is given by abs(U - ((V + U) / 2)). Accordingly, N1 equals 176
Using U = 384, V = 32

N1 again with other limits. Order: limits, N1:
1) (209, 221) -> 186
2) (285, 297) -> 120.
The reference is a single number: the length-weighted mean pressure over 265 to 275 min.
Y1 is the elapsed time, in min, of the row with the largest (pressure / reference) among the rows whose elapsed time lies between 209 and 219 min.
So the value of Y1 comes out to 212.0 min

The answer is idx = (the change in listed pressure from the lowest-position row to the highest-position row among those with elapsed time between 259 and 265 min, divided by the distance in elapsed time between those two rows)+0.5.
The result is 1.4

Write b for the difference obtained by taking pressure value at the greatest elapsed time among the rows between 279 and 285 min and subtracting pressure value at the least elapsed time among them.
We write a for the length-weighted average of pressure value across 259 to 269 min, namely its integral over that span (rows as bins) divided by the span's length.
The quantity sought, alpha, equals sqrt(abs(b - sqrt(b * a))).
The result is 2.12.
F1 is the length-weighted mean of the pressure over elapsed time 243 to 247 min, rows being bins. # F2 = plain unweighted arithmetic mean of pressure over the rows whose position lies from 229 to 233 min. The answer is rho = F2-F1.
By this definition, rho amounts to 3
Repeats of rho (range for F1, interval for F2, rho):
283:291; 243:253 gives 7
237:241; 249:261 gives -6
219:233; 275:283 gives -12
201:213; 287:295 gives -11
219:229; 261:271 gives -8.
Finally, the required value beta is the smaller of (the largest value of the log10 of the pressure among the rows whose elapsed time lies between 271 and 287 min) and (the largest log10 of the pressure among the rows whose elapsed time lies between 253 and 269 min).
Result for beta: 1.42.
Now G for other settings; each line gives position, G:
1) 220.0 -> 33.1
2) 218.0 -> 34.5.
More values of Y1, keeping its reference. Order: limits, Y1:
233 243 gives 236.0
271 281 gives 274.0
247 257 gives 250.0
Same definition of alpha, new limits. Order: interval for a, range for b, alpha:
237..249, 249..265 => 1.50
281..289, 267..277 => 1.15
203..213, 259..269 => 2.03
